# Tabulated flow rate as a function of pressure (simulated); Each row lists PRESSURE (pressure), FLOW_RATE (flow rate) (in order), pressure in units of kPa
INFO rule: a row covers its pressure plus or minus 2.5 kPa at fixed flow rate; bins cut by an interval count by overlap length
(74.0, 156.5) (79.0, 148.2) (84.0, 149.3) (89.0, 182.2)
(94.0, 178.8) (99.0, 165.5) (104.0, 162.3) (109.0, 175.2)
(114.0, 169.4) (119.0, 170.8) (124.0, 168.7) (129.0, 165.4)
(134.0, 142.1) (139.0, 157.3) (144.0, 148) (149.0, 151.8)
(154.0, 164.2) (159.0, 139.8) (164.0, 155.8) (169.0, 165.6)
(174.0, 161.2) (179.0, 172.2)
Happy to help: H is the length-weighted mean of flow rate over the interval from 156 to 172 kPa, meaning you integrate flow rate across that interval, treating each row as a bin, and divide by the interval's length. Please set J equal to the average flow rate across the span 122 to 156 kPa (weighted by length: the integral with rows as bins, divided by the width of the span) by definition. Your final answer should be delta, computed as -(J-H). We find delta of -2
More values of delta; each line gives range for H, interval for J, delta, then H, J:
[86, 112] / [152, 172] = 16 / 172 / 156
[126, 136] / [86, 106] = -17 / 155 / 172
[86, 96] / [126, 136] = 24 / 179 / 155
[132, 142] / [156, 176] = -6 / 150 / 156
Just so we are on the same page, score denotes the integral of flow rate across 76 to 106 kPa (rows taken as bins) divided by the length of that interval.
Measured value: 164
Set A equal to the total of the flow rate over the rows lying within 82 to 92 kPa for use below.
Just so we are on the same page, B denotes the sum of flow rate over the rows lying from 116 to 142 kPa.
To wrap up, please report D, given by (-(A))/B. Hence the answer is -0.4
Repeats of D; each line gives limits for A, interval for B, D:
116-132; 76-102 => -0.6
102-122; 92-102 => -2.0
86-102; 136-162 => -0.7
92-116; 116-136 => -1.3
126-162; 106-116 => -3.1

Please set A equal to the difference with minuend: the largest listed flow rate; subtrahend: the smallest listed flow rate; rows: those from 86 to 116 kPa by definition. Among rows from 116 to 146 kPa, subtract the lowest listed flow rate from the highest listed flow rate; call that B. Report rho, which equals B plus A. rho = 49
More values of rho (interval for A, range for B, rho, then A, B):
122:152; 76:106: 61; 27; 34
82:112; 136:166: 57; 33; 24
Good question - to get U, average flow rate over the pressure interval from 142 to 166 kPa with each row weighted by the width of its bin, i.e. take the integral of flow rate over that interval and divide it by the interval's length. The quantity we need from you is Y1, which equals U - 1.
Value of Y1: 151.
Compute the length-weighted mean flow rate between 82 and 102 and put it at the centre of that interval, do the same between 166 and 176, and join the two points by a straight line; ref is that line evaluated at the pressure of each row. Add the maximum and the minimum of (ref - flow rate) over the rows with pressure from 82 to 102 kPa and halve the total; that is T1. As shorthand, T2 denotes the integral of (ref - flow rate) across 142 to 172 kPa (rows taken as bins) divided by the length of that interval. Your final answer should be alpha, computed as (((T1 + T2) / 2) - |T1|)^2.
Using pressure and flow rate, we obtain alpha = 9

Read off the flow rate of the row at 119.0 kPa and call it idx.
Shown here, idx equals 170.8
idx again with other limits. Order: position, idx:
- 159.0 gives 139.8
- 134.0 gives 142.1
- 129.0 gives 165.4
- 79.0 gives 148.2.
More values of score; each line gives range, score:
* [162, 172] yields 161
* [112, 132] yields 168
